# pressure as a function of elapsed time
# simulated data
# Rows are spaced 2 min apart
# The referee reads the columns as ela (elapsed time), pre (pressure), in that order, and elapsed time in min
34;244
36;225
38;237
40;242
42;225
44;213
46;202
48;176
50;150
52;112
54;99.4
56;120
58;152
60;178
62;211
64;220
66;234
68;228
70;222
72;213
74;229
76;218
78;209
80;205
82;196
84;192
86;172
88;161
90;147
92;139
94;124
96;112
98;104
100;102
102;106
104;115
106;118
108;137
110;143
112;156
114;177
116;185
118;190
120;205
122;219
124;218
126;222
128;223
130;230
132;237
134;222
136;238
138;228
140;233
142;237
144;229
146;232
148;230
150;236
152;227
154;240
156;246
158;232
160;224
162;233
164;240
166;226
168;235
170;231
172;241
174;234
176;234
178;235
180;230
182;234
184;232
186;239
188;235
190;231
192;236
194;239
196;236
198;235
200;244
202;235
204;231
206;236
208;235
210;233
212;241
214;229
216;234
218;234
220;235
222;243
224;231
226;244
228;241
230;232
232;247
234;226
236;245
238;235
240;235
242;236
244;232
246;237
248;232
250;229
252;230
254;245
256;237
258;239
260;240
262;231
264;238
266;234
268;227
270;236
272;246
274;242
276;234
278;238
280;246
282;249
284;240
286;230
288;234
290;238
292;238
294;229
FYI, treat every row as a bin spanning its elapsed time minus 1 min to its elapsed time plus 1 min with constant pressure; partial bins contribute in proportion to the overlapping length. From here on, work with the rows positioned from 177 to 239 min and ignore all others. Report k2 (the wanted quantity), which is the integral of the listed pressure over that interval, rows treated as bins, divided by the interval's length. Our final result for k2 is 236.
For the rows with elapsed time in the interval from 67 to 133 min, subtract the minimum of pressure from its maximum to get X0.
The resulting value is 135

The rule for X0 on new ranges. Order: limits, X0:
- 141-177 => 22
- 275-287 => 19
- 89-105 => 45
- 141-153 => 10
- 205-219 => 12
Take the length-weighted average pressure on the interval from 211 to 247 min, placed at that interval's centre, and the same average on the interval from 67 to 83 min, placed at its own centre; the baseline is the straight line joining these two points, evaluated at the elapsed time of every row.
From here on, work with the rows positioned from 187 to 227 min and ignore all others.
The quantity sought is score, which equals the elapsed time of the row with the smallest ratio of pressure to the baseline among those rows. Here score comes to 214 min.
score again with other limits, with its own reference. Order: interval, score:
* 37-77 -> 54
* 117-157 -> 118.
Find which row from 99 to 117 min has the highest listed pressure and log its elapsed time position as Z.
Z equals 116 min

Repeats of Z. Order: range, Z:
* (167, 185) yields 172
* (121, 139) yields 136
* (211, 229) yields 226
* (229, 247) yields 232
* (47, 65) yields 64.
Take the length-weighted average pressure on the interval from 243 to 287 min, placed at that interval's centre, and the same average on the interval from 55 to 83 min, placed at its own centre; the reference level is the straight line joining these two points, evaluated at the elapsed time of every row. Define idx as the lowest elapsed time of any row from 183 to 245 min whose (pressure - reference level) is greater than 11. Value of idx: 186 min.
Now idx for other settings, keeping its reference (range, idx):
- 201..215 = 212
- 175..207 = 176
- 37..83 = 38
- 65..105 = 66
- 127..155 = 130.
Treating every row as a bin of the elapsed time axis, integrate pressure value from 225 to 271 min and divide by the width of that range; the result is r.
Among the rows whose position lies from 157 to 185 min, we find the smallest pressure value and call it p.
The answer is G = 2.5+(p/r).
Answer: 3.45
